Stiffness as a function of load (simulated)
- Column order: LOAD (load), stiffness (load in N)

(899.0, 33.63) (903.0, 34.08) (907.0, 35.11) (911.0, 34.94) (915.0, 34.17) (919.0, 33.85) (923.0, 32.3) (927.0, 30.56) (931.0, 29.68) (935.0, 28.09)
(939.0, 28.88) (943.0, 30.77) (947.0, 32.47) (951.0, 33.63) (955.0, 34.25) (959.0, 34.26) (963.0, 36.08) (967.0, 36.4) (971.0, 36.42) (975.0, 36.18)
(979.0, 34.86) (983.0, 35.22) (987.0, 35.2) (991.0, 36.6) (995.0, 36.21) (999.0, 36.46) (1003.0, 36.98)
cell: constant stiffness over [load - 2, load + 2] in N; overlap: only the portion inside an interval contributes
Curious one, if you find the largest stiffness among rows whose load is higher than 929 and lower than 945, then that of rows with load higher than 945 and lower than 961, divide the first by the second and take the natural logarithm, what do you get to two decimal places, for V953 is -0.11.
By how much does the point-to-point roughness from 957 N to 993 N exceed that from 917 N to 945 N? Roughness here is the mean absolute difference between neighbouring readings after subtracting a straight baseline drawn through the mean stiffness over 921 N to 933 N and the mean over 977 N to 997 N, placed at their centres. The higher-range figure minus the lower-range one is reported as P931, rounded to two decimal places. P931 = -0.83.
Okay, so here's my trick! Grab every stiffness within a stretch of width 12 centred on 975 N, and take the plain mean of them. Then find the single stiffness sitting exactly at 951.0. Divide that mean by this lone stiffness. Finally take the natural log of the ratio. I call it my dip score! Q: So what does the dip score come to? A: 0.063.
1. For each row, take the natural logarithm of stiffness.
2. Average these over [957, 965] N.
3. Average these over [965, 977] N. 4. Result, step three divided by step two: 1.01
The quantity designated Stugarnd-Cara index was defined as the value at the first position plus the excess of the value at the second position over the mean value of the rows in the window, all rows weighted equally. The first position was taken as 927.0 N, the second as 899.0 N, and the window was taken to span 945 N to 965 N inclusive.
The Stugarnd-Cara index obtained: 30.1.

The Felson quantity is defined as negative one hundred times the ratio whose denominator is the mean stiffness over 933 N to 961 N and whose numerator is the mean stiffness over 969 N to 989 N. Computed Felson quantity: -112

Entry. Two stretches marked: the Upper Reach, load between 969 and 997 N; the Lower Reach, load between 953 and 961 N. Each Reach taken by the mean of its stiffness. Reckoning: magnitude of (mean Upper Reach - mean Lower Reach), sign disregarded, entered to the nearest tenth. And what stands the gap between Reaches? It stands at 1.6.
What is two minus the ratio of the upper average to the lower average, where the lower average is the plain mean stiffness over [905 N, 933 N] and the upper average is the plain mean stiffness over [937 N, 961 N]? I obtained 1.02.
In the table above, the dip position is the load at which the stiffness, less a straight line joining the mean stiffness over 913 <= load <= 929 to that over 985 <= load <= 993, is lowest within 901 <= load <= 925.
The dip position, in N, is 923.0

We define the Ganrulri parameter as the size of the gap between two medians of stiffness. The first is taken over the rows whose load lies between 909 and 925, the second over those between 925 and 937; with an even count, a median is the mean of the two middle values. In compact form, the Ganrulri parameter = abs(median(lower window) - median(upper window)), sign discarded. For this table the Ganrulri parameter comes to 4.3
